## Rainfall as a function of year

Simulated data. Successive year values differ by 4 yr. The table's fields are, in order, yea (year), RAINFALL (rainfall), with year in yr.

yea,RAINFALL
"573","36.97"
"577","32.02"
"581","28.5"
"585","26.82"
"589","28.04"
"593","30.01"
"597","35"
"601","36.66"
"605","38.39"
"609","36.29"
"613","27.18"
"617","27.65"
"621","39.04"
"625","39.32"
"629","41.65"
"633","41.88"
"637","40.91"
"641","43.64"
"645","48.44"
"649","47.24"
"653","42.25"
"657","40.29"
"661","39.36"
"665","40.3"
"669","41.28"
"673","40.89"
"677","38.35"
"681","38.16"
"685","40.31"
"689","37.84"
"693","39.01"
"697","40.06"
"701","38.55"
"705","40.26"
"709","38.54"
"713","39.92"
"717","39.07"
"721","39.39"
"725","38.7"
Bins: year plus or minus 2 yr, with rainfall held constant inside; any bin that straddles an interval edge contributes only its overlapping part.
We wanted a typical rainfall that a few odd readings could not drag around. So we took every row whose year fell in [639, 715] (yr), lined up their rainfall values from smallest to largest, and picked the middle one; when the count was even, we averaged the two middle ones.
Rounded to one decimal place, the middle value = 40.3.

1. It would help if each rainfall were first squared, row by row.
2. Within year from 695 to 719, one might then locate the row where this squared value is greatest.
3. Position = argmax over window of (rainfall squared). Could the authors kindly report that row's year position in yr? 705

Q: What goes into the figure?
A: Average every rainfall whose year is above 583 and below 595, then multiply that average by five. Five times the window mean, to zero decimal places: 141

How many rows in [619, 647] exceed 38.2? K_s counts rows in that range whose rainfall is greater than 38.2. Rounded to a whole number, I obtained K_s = 7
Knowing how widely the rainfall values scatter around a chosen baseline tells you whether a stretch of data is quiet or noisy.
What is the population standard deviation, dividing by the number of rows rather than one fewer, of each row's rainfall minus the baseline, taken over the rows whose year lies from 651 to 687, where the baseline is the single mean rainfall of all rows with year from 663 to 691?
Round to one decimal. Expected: 1.3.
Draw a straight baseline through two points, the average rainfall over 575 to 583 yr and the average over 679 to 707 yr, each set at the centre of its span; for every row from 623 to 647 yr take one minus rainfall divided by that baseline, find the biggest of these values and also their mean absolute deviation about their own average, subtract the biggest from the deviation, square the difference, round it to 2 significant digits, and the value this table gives 0.045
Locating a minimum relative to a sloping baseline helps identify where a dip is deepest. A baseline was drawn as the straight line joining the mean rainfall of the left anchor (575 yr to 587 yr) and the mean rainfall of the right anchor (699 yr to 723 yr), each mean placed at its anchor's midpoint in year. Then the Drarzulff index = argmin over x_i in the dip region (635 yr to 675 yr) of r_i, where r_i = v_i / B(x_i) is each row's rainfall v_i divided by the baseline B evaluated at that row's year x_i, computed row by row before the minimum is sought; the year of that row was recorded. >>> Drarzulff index 661 yr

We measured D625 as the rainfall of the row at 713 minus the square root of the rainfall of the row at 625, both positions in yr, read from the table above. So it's 33.6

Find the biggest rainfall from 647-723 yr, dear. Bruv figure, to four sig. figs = 47.24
